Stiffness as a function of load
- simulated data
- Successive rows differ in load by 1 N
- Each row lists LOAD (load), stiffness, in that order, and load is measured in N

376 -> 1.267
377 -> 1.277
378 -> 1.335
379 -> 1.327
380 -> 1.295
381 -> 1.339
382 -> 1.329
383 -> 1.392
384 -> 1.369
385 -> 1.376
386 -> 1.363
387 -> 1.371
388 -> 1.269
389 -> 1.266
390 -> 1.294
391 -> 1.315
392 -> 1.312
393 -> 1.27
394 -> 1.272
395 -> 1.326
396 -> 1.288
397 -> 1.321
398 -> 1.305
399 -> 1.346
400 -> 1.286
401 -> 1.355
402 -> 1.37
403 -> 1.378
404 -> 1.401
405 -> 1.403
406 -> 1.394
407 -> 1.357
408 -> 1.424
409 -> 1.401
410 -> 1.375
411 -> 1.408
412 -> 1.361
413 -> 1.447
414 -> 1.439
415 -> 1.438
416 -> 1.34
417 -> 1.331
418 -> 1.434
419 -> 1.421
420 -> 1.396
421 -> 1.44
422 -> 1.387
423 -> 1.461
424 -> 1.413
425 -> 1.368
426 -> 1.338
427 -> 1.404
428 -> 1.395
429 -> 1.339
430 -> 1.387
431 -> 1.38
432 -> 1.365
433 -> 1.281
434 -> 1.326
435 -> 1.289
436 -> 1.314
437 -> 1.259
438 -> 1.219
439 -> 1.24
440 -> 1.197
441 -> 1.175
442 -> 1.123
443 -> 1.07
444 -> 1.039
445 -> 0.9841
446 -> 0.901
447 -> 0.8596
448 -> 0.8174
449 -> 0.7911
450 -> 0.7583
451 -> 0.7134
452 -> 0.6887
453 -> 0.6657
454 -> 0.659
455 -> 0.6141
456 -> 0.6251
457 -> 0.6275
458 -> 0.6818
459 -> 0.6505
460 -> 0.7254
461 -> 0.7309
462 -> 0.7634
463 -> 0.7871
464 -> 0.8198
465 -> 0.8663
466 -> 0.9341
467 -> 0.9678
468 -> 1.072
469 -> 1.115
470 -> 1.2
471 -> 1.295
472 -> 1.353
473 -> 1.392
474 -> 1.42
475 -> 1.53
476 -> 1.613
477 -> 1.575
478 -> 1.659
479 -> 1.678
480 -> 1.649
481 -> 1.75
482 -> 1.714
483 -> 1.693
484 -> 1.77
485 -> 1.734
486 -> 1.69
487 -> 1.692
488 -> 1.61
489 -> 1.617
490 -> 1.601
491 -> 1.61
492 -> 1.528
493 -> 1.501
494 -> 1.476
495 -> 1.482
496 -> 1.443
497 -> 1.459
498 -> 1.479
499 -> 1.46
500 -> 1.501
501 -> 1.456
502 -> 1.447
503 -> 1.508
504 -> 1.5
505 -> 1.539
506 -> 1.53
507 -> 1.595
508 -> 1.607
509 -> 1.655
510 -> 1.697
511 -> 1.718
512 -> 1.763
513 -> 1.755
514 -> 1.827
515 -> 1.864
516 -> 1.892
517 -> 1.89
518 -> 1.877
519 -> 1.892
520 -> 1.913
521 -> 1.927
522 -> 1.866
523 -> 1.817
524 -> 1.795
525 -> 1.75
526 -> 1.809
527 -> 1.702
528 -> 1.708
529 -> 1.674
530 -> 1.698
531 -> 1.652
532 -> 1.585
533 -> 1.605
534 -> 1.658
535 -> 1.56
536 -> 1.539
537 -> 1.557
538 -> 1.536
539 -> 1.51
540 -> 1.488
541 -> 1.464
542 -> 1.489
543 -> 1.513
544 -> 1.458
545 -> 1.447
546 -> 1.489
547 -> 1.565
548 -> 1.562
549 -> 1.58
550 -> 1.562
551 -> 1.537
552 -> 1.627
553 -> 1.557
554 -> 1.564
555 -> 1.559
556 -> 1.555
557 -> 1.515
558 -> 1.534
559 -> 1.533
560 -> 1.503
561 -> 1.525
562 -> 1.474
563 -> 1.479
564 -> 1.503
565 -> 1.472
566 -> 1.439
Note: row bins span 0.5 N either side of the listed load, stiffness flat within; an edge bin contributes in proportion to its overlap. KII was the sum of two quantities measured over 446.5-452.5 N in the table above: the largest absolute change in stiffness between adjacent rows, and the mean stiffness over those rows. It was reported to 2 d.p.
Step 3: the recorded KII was 0.82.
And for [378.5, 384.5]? 1.40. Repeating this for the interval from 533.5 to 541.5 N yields 1.64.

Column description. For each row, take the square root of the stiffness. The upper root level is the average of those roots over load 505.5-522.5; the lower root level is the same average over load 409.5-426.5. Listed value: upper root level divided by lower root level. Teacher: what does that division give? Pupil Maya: 1.13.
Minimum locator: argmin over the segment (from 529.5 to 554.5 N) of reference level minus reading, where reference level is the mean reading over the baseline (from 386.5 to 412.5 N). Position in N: 530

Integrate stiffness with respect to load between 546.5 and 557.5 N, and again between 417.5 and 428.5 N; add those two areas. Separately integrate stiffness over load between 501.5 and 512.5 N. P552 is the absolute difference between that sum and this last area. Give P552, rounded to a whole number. 15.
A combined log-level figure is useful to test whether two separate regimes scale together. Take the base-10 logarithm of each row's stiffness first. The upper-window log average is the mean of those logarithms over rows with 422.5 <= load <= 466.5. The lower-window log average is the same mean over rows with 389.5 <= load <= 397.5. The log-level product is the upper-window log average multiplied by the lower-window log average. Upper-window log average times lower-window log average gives -0.001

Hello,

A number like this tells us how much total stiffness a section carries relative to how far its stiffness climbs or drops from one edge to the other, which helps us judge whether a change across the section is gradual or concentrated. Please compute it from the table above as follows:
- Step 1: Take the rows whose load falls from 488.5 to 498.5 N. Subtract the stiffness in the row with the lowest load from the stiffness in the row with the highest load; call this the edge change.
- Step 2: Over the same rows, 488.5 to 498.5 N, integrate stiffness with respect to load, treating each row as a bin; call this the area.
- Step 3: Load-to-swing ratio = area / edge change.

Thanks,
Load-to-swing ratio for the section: -110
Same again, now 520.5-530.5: -77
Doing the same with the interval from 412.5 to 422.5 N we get -235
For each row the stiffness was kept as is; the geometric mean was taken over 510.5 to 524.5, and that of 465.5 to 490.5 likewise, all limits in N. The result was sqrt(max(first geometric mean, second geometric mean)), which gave 1.36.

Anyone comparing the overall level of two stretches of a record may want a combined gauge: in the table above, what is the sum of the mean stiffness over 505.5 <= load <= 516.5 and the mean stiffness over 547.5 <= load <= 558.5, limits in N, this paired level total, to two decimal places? 3.28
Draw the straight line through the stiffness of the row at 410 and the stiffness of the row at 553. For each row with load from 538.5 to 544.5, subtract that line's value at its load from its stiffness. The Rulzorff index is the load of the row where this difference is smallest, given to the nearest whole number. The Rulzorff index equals 544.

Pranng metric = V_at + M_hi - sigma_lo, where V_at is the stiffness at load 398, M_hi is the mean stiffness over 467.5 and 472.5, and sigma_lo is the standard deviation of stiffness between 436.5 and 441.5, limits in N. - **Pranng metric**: 2.48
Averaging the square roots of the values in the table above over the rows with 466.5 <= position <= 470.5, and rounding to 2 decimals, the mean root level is 1.04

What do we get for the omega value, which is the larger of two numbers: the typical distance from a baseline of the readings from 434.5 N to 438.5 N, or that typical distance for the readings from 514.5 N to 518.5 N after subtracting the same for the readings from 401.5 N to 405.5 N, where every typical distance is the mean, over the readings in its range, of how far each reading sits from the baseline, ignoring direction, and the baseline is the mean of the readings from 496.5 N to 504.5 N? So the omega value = 0.32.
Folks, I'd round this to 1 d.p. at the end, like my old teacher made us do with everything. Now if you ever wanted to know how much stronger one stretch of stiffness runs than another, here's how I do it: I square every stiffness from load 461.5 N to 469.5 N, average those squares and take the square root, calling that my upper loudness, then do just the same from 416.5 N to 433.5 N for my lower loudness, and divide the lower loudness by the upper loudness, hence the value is 1.5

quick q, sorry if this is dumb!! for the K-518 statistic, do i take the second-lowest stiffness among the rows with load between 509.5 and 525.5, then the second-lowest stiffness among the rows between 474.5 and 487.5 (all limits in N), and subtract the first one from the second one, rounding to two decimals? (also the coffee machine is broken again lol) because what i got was -0.14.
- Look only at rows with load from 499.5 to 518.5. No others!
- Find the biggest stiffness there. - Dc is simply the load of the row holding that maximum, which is 516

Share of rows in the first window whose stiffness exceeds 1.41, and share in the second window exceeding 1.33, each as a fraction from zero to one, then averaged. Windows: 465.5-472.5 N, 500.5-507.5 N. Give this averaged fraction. 0.50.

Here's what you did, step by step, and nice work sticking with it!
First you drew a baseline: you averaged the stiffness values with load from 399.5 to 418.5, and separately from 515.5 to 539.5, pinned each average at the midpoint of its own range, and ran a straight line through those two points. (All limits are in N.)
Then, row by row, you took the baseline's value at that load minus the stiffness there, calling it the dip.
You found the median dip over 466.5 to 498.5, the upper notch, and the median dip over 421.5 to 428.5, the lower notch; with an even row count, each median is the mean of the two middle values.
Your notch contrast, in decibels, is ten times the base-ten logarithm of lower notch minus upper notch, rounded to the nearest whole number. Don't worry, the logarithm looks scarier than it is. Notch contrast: -23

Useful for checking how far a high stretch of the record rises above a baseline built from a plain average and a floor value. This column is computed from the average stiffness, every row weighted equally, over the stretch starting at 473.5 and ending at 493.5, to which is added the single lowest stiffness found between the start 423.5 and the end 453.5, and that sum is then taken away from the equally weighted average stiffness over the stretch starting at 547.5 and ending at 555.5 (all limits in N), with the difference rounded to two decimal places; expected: -0.73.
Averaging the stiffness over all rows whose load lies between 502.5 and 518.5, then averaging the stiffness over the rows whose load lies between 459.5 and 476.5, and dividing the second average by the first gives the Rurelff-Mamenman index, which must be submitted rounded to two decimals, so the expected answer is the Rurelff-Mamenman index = 0.64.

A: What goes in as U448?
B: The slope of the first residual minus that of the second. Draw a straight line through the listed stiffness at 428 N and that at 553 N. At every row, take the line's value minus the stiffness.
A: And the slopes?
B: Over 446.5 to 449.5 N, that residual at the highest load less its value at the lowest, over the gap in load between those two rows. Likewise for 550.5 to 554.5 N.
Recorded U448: 0.04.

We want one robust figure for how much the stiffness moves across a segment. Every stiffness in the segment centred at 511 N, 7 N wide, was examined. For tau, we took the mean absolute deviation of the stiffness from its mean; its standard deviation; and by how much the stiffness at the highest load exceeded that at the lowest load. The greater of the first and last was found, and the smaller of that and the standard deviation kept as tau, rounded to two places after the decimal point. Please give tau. 0.07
